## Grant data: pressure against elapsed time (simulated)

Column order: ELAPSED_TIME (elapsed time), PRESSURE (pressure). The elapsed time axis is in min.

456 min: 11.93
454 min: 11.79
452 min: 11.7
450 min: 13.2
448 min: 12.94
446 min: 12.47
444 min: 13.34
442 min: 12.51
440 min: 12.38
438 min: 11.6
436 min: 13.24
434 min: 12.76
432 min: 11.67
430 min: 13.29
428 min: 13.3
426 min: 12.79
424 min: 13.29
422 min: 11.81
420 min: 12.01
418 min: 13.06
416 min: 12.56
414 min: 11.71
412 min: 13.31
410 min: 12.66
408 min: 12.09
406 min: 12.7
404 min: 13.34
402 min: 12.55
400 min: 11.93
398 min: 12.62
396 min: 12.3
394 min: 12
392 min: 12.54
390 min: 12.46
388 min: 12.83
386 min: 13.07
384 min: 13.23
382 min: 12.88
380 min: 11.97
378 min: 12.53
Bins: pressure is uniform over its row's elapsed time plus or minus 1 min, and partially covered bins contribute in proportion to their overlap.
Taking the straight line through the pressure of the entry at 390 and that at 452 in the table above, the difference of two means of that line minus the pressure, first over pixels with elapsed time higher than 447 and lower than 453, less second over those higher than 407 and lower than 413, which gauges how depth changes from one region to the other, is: -0.4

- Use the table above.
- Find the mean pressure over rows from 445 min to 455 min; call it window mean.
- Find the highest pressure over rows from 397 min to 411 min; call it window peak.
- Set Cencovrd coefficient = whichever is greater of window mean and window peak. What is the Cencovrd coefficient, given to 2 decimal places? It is 13.34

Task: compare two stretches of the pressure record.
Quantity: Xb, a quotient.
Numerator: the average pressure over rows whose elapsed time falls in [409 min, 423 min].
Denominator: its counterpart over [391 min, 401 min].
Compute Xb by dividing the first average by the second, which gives 1.01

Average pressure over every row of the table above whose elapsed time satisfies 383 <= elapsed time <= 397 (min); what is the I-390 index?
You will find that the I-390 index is 12.6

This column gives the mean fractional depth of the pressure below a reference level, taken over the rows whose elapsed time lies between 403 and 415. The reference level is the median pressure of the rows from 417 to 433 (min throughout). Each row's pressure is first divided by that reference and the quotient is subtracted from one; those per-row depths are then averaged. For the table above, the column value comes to 0.022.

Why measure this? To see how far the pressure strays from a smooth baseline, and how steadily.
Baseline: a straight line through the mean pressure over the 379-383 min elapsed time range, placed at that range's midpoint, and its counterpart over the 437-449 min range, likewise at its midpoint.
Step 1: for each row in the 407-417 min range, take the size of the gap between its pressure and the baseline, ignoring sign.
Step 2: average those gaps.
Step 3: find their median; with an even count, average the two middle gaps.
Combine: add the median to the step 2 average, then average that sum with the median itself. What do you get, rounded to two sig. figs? 0.61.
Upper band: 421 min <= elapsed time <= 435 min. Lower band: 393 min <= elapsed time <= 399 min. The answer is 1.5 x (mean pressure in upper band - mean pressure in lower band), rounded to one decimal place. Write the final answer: 0.6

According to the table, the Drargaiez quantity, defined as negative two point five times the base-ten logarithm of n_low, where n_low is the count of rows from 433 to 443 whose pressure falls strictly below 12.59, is -1.19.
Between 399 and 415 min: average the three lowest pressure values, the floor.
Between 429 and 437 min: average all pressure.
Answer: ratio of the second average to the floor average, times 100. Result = 107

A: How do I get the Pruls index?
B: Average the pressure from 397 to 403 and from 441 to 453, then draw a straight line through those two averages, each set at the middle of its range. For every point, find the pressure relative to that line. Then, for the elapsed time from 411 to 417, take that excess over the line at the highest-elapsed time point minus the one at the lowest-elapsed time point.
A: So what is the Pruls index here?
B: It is -0.8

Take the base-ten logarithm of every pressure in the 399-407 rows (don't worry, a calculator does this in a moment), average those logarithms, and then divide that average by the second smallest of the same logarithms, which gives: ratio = 1.00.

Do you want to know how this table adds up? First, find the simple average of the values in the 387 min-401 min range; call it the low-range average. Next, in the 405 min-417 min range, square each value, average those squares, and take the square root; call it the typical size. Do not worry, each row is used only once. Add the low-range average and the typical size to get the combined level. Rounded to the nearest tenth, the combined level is 24.9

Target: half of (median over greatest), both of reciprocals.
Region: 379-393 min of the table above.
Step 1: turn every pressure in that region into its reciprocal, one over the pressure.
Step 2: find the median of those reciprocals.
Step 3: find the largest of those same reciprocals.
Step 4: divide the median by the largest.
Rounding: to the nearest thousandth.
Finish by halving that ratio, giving 0.466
